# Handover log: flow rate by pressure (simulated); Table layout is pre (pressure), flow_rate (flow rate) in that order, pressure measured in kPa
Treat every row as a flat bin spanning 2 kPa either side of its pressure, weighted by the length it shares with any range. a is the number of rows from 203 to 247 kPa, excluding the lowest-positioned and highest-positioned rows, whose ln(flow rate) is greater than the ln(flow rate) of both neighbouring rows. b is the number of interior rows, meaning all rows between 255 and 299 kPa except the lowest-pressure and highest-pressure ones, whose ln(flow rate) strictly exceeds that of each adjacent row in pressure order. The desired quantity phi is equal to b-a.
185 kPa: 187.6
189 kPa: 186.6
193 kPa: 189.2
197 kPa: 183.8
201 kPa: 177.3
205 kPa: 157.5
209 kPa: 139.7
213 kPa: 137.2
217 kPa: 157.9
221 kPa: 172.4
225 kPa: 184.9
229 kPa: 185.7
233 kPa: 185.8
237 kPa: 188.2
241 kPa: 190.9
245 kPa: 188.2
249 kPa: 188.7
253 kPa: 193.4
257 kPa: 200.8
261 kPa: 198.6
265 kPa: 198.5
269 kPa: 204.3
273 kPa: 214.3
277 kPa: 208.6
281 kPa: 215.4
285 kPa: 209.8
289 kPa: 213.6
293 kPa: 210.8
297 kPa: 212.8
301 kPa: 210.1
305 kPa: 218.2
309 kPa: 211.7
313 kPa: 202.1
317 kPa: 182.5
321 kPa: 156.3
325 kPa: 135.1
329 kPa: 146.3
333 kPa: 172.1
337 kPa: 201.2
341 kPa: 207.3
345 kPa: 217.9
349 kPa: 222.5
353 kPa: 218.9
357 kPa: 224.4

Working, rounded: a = 1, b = 3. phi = 2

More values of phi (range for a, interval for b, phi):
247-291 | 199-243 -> -3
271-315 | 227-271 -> -2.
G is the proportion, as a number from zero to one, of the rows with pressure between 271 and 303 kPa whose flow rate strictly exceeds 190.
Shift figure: 1.0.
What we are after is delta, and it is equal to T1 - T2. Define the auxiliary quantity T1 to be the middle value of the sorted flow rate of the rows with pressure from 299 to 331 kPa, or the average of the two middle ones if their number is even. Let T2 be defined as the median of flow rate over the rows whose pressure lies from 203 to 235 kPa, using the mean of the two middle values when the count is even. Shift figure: 27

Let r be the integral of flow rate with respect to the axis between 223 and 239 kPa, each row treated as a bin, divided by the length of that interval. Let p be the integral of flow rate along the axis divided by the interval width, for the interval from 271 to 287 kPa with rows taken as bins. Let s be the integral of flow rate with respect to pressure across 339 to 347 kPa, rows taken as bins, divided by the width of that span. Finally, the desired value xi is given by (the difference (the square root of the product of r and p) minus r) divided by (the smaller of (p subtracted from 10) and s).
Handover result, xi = -0.06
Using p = 212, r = 186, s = 213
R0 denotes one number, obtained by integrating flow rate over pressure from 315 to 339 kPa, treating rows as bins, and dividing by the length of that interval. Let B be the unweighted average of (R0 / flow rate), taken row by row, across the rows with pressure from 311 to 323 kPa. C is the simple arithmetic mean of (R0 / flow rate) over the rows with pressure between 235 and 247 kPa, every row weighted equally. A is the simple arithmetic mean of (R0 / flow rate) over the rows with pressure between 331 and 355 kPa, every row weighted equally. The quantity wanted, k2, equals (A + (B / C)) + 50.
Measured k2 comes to 51.87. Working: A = 0.807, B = 0.93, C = 0.88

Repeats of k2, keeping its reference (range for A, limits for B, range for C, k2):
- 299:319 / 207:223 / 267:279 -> 52.20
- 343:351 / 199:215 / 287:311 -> 52.16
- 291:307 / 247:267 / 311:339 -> 51.63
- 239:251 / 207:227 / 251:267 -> 52.14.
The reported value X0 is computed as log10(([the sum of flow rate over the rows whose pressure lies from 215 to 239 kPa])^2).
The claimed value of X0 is 6.06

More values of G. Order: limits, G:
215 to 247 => 0.1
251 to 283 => 1.0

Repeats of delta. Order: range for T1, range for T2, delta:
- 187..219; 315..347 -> -10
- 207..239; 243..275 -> -20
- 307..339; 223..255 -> -11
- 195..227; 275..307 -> -47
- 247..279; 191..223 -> 35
